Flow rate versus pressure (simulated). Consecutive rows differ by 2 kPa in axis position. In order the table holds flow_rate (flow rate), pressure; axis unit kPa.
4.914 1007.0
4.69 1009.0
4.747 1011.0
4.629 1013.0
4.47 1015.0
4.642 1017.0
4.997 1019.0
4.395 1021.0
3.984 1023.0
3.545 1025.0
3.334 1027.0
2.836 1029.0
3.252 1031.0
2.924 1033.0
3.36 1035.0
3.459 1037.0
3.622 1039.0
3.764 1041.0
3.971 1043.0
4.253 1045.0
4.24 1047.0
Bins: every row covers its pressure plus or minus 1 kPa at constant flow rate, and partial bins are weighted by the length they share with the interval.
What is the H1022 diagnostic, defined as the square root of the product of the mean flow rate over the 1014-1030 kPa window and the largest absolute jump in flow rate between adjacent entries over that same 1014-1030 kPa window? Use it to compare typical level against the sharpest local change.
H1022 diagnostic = 1.56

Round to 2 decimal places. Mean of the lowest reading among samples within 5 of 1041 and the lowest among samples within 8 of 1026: 3.15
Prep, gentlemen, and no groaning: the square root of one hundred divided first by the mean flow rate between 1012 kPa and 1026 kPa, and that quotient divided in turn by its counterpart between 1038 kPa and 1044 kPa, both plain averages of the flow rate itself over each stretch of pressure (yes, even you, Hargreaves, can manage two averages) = 2.46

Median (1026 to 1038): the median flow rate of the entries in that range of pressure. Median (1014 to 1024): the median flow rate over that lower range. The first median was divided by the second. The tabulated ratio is 0.74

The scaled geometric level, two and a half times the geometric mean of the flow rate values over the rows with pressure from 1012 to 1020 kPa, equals 11.7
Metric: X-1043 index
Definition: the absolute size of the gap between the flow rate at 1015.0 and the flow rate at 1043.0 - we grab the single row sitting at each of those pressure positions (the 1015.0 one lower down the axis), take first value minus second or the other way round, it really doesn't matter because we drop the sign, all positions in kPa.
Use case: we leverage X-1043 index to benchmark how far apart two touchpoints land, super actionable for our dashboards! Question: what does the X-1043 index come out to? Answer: 0.50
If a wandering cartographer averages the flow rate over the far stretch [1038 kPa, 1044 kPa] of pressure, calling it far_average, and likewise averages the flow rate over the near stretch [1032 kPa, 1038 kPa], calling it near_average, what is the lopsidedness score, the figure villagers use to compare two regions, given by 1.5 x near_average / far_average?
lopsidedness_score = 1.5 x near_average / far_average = 1.29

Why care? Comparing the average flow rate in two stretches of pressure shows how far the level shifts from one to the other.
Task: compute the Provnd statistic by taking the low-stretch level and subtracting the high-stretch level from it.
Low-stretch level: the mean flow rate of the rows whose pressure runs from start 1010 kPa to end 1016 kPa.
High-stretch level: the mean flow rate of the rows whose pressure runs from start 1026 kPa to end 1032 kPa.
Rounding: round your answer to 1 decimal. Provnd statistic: 1.5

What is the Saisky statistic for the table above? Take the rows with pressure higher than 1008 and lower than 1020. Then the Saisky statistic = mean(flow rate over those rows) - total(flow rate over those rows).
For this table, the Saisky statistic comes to -23.5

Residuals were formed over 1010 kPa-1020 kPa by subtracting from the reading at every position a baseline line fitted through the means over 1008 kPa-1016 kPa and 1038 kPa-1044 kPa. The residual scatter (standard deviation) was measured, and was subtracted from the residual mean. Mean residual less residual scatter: -0.1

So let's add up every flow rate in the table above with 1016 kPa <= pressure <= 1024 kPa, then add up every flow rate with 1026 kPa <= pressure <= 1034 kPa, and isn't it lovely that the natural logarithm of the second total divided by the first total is -0.38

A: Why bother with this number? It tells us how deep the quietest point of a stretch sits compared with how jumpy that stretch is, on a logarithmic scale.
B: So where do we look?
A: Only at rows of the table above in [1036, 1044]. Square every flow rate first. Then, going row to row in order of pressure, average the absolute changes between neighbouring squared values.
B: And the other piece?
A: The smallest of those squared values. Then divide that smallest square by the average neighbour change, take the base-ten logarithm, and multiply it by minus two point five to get -2.4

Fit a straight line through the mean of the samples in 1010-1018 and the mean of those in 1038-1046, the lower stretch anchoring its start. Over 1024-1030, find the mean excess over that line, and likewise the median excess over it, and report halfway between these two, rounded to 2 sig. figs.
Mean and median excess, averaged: -1.0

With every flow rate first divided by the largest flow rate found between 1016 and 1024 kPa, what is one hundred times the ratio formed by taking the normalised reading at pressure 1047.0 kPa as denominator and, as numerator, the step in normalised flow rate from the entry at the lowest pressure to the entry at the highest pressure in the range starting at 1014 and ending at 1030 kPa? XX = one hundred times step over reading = -39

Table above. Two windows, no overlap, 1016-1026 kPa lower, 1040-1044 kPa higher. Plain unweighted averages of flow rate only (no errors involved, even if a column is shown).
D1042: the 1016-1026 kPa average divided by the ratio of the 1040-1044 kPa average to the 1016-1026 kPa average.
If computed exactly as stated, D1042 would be 4.8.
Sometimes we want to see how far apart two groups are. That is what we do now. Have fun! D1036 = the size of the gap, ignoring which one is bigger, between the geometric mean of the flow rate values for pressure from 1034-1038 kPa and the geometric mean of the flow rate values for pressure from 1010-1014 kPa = 1.3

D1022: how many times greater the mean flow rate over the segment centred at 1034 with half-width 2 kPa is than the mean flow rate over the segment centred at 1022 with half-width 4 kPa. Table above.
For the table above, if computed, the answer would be 0.74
